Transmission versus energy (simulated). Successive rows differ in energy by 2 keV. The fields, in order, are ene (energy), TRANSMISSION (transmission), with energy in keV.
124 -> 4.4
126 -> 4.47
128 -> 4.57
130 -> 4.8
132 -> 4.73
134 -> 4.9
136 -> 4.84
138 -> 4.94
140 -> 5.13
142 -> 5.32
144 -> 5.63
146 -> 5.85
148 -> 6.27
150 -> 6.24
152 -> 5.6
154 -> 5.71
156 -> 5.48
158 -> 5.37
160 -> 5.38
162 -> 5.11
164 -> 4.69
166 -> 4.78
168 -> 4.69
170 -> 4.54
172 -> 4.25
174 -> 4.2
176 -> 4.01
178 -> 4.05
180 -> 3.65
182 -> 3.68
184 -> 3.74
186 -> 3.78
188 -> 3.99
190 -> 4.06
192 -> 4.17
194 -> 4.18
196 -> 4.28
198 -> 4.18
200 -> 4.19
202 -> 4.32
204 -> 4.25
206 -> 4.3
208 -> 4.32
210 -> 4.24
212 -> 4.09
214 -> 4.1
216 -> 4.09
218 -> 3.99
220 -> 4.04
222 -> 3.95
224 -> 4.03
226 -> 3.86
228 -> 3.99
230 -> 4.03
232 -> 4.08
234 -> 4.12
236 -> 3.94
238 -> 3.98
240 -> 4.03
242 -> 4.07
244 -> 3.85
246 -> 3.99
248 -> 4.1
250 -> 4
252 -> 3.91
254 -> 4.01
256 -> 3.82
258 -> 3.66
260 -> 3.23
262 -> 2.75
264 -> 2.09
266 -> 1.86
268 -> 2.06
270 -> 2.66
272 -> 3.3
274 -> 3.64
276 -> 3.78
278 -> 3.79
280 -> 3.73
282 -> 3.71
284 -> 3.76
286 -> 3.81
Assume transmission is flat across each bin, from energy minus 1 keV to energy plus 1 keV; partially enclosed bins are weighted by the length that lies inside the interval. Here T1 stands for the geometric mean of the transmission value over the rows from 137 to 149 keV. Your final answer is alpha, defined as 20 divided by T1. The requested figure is 3.6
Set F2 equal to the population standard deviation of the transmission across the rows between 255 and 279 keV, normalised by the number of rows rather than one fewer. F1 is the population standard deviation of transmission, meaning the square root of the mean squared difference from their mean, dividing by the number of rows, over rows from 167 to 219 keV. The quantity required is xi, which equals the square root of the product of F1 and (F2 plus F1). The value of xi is 0.5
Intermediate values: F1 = 0.24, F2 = 0.7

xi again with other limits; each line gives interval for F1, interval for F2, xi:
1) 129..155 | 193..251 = 0.6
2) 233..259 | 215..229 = 0.2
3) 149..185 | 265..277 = 1.1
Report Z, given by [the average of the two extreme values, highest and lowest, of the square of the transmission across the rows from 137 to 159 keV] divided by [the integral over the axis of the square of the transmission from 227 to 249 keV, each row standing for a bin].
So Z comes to 0.09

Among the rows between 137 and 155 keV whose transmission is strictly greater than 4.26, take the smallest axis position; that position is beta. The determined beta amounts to 138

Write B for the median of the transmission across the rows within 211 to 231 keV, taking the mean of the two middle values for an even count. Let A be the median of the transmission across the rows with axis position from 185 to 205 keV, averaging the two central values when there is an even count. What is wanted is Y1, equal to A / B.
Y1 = 1.04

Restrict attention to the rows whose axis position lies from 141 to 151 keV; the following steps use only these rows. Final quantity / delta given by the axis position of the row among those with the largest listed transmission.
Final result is 148 keV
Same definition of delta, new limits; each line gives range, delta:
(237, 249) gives 248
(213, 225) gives 214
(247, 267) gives 248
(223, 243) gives 234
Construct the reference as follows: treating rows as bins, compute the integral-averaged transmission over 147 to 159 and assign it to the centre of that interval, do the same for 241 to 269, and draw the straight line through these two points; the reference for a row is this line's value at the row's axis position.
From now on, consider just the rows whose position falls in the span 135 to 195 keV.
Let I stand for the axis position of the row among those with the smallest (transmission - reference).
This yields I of 180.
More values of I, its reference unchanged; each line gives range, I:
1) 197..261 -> 198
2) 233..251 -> 236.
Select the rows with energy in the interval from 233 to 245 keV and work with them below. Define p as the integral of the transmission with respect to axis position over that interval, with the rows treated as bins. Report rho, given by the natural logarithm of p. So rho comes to 3.87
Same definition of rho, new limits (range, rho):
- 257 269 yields 3.44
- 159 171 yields 4.07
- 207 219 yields 3.91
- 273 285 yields 3.80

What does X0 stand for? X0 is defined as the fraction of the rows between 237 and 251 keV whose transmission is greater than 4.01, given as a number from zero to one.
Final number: 0.4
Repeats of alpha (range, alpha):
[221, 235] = 5.0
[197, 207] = 4.7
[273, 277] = 5.4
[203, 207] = 4.7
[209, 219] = 4.9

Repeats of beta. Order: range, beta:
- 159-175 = 160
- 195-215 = 196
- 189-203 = 196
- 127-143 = 128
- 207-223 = 208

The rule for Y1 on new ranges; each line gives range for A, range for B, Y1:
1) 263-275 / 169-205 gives 0.57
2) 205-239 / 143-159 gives 0.71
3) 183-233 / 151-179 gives 0.86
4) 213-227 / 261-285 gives 1.16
